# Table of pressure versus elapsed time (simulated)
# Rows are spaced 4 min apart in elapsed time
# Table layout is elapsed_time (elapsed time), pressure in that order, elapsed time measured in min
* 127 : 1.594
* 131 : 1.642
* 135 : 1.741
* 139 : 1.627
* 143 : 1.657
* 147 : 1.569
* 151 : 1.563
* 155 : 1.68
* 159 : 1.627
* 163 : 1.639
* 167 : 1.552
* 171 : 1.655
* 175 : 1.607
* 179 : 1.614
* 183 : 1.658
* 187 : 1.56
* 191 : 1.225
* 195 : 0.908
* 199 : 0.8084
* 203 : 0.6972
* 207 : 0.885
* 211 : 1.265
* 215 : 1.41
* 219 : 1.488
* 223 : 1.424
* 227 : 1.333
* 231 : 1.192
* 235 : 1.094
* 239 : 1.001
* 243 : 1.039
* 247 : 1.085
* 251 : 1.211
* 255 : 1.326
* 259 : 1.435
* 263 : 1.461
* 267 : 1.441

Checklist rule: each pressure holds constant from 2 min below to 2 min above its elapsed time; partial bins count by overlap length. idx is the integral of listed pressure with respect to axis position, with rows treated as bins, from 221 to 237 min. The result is 20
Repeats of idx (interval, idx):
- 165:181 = 26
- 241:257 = 19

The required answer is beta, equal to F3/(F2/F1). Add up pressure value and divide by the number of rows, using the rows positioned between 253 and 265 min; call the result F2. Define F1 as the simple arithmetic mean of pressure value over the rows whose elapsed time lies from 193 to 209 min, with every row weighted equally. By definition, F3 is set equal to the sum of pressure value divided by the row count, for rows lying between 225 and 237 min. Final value 0.7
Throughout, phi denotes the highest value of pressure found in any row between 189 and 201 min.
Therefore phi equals 1.225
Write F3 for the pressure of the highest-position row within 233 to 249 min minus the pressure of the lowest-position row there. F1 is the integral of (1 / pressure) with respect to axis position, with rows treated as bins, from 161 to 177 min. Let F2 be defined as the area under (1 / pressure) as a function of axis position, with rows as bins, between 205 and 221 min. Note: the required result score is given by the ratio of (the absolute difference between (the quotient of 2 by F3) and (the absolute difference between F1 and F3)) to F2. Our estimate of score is 17.6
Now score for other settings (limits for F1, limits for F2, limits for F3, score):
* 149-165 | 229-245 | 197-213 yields 0.3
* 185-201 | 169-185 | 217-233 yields 2.3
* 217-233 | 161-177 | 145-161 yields 2.3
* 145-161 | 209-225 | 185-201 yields 1.2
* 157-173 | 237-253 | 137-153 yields 2.8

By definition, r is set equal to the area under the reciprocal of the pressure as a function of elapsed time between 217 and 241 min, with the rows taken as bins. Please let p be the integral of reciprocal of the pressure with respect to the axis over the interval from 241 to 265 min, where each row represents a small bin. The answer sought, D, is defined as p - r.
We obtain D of -0.1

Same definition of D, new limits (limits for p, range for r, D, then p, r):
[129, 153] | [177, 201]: -5.4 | 14.7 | 20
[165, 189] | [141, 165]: 0.1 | 14.9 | 15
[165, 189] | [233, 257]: -6.6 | 14.9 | 22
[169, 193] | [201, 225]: -6.1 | 15.6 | 22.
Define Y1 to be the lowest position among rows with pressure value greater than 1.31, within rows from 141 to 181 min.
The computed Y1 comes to 143 min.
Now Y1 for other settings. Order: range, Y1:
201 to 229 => 215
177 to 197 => 179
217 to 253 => 219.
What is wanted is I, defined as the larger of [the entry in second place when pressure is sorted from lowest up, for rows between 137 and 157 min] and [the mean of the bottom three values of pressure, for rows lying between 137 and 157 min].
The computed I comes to 1.59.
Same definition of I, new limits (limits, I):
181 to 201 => 0.98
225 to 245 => 1.04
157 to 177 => 1.61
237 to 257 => 1.04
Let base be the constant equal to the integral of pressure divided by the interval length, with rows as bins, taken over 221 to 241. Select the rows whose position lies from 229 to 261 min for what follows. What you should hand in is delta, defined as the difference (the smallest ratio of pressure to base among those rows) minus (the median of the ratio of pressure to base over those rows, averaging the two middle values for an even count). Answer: -0.12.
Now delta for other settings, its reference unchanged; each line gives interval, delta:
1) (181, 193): -0.28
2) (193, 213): -0.16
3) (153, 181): -0.06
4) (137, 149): -0.05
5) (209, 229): -0.12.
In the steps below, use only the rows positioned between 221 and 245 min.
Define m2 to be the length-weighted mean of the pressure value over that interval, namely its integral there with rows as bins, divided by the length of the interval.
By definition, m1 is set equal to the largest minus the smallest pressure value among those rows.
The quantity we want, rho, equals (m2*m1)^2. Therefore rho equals 0.2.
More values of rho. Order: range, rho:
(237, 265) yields 0.3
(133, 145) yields 0.0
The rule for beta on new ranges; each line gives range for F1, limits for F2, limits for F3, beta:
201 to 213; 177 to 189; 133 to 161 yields 1.0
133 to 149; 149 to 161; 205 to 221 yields 1.3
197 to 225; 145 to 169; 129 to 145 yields 1.2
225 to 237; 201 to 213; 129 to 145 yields 2.1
